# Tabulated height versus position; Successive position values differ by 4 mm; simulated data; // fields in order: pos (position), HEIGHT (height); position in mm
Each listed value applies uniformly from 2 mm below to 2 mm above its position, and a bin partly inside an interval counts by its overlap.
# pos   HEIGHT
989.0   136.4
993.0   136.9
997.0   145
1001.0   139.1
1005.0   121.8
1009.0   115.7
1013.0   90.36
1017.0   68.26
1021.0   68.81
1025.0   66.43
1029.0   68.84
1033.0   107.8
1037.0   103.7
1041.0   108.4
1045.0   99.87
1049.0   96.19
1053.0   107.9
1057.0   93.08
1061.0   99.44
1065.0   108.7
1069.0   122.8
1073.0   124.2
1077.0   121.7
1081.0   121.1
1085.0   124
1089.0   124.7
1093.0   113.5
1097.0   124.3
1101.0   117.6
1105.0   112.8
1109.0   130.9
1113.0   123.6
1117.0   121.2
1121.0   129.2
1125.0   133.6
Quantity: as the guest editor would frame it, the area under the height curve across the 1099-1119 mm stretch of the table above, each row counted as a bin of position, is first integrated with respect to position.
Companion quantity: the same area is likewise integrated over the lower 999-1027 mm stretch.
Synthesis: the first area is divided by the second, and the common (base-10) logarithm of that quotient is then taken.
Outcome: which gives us 0.0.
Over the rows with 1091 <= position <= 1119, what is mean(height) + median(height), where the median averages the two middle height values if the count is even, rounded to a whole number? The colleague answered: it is 242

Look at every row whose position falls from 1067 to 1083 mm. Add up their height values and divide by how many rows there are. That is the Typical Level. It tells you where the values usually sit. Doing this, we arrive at 122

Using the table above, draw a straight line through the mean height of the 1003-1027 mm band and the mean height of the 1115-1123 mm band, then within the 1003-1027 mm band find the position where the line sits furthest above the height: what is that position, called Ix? 1025.0 mm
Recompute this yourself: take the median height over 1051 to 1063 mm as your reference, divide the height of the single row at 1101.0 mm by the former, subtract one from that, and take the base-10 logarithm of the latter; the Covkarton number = -0.74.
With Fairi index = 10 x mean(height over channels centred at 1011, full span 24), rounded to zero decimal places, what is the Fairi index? 1007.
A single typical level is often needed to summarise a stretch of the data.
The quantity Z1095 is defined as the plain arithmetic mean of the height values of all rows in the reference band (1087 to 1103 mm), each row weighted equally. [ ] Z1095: 120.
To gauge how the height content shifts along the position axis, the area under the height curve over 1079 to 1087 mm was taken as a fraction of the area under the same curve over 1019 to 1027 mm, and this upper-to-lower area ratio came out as 1.8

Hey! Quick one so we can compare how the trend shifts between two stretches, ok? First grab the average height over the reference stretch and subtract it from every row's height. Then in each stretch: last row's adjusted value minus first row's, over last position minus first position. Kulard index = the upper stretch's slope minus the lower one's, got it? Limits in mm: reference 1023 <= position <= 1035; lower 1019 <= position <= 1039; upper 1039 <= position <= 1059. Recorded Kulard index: -3.1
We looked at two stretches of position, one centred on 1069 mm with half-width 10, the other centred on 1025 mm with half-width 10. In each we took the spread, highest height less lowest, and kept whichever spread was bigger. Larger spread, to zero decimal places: 41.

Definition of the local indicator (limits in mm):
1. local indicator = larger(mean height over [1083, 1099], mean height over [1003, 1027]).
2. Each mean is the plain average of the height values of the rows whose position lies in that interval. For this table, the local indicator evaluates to 122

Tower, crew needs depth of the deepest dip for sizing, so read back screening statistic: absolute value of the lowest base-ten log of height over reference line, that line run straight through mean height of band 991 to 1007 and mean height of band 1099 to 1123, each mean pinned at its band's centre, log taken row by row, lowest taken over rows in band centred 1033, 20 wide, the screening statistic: 0.30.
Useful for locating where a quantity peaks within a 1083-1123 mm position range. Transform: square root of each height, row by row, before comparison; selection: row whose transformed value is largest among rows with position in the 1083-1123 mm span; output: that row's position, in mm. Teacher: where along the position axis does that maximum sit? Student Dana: 1109.0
